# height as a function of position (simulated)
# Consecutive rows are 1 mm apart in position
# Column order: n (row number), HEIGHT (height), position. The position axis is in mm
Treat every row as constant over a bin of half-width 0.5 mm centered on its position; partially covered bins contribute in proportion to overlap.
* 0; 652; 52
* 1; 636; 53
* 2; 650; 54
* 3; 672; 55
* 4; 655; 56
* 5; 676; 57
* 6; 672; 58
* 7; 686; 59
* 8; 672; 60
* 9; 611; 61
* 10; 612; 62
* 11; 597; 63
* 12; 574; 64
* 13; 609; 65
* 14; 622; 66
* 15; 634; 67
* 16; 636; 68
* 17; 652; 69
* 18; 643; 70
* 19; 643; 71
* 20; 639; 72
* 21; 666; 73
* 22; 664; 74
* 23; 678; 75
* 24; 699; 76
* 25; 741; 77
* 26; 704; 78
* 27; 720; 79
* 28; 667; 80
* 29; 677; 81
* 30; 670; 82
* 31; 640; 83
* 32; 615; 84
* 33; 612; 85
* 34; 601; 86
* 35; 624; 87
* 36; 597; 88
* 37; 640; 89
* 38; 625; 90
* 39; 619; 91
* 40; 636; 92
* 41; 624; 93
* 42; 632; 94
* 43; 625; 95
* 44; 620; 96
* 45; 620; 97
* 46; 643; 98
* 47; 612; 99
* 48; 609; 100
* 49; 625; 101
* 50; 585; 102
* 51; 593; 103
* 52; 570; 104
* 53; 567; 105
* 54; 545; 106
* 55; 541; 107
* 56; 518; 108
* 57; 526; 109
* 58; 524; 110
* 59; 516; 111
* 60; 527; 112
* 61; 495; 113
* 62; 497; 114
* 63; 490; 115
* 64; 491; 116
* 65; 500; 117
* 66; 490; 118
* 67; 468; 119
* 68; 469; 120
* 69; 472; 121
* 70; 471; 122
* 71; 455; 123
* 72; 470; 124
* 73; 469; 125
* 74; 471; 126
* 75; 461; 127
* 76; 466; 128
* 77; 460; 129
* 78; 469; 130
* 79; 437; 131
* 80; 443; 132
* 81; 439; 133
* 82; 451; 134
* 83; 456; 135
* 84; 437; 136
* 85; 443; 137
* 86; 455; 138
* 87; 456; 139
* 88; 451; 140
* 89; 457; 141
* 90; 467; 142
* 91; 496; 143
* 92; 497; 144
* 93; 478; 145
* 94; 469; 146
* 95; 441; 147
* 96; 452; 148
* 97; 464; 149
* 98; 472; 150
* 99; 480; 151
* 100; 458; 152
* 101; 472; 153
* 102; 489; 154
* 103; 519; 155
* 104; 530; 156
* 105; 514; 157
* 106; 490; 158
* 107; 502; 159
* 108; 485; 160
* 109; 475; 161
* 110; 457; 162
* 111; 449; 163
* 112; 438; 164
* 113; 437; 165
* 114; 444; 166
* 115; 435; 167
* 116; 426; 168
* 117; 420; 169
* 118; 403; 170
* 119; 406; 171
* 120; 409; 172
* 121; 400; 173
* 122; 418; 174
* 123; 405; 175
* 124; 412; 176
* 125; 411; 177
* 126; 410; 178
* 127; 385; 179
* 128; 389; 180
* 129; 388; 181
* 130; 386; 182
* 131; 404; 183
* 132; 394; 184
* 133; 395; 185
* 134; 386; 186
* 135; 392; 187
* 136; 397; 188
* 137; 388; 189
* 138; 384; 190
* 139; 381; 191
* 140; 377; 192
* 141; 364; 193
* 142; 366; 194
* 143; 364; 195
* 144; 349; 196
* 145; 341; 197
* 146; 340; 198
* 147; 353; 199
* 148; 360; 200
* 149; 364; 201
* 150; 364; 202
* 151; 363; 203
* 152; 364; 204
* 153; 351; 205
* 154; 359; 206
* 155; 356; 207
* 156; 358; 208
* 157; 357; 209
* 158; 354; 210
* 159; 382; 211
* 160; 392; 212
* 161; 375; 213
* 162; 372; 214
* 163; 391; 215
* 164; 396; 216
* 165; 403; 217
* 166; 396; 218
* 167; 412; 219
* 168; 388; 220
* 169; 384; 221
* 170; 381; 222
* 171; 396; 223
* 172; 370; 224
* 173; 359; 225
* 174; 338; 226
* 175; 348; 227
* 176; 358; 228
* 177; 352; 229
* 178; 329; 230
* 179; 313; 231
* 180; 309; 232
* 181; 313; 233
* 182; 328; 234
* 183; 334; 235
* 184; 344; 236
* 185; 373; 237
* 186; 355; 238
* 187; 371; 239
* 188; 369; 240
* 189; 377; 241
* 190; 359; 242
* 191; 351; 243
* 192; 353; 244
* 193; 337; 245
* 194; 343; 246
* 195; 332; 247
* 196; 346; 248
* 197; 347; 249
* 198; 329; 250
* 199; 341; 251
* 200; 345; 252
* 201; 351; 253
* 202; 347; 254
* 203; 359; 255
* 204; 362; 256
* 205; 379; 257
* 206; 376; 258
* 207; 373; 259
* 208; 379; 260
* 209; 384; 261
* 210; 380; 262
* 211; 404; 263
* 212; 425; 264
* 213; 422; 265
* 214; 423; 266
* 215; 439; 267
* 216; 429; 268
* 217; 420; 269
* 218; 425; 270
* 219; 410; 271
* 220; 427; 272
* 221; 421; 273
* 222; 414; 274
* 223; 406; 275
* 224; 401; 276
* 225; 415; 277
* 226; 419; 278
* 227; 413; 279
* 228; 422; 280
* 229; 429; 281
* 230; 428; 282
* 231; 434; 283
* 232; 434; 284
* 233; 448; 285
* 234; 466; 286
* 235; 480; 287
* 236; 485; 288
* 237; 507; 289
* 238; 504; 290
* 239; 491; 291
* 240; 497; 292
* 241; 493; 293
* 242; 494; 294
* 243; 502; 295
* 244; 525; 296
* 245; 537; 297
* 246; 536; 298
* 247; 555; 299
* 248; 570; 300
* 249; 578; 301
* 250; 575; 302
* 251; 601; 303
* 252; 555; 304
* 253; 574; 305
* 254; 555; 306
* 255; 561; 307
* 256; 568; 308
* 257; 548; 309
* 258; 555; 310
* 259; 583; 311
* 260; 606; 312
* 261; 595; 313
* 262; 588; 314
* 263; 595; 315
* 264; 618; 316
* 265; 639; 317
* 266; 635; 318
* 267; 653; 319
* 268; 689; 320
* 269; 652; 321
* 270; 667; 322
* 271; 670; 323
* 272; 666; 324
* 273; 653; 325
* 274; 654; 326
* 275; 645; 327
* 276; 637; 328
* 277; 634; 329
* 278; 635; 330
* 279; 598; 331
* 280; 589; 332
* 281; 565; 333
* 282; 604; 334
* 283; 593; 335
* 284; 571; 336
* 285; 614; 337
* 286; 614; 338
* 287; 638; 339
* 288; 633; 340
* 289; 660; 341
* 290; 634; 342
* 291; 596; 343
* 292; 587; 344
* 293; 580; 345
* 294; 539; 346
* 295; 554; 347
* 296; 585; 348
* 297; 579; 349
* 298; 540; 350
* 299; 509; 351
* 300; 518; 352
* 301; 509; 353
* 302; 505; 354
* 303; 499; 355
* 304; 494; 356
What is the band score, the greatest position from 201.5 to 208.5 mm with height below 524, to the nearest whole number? 208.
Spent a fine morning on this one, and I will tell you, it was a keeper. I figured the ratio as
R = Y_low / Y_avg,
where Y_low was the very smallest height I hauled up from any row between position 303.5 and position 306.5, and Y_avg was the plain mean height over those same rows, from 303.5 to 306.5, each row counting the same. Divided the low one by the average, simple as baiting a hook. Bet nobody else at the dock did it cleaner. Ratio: 0.989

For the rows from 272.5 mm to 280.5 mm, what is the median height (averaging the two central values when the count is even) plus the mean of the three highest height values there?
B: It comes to 835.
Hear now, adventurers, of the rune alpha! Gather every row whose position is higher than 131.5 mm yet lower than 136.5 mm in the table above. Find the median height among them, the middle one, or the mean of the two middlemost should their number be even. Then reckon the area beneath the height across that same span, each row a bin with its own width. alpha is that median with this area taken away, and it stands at -1783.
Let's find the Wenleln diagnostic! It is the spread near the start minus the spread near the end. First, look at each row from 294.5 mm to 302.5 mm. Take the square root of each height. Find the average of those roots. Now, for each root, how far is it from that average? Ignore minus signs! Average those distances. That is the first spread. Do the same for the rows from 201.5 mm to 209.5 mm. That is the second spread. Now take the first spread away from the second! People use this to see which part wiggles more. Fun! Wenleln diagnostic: -0.38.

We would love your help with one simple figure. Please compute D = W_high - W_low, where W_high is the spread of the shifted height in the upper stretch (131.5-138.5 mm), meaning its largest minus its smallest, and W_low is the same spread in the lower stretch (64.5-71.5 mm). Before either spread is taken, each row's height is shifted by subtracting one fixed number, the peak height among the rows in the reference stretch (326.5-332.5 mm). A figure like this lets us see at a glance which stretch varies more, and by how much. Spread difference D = -24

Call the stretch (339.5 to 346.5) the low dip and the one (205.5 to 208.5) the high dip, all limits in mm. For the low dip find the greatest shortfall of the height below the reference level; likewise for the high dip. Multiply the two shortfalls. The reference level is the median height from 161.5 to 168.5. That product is -8282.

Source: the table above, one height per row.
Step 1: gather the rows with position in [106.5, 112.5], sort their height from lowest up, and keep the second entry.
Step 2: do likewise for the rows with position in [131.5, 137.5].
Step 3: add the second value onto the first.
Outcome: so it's 957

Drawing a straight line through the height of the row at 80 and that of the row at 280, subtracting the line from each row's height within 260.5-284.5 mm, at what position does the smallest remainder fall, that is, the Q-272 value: 262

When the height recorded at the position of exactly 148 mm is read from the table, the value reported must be 452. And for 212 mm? 392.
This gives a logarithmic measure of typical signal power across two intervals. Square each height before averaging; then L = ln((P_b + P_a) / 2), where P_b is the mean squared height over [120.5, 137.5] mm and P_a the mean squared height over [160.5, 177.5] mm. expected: 12.2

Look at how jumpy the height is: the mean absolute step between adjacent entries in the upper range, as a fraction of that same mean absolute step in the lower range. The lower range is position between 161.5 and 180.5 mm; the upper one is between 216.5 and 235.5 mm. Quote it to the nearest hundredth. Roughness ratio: 1.45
